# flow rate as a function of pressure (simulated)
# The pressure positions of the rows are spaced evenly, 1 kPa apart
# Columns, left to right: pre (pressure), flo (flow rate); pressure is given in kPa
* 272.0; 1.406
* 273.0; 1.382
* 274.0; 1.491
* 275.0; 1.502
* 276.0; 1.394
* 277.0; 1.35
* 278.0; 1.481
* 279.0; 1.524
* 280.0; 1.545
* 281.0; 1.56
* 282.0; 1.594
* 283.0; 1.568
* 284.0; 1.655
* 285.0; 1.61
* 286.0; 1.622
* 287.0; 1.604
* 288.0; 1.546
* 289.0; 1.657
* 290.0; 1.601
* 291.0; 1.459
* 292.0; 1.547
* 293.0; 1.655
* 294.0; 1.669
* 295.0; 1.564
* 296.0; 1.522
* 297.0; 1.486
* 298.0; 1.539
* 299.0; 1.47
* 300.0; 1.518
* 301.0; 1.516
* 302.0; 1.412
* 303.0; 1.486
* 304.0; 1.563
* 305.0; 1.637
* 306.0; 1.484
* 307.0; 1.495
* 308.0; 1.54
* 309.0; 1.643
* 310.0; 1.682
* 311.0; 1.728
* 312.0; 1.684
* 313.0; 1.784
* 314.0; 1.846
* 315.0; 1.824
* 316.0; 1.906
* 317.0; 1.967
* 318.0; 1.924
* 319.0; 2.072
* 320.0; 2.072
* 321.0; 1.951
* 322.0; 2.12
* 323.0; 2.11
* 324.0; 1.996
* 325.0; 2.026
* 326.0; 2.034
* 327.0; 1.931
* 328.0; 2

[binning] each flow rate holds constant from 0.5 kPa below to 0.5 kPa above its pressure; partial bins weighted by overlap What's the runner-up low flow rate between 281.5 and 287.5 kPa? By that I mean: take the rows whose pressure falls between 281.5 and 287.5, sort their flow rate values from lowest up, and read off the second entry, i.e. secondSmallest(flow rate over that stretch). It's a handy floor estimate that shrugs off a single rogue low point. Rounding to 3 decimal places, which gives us 1.594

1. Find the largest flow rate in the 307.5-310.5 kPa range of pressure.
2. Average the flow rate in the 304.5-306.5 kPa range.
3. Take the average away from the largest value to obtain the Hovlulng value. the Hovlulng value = 0.12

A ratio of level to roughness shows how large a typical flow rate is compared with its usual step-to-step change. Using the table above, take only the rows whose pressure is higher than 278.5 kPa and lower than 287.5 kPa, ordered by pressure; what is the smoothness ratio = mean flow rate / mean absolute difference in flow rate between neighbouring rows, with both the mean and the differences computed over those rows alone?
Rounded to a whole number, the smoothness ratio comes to 49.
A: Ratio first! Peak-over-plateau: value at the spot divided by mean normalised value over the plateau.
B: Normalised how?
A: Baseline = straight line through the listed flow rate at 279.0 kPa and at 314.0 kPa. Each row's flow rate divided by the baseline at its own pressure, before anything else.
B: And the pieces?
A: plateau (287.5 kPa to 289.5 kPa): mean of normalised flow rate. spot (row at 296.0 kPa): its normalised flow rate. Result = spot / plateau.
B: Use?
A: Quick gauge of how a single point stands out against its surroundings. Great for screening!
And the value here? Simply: 0.911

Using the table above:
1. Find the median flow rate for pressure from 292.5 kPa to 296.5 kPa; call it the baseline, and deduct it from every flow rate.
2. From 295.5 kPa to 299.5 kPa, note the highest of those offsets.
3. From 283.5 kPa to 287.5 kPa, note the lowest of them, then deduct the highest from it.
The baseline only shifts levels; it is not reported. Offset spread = 0.1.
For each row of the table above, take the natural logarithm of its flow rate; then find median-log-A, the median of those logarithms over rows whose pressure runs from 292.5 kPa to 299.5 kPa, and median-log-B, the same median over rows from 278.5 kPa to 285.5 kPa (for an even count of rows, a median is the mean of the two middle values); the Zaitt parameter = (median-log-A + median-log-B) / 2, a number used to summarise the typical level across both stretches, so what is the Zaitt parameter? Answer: 0.44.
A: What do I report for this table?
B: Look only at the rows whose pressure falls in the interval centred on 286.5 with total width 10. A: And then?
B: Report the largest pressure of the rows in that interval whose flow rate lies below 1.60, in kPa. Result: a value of 291.0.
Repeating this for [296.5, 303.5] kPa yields 303.0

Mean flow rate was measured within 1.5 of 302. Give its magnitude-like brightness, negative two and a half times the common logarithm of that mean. -0.42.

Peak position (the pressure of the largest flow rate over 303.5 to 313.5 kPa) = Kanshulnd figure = 313.0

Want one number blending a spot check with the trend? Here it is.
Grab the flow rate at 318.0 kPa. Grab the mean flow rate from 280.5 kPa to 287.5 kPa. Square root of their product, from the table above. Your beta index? 1.76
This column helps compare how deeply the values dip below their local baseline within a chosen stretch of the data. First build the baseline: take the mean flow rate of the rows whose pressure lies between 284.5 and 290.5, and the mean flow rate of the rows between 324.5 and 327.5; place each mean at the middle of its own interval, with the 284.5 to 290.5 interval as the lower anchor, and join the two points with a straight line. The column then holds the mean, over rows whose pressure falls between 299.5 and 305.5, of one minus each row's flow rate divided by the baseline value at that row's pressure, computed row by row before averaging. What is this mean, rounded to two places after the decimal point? 0.13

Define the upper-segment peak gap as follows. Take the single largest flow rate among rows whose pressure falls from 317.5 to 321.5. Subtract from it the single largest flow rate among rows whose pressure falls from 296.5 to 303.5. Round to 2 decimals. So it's 0.53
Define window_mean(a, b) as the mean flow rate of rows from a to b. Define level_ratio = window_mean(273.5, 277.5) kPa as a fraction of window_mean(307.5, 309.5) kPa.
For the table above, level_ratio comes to 0.90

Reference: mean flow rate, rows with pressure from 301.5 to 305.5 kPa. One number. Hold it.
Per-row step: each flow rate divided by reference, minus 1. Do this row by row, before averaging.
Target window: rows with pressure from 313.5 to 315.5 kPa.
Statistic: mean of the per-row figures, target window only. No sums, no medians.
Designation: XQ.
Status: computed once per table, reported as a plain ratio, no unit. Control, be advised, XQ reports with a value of 0.20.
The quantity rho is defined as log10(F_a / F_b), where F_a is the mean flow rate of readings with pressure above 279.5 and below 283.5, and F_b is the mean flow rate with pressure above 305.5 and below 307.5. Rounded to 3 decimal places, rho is 0.022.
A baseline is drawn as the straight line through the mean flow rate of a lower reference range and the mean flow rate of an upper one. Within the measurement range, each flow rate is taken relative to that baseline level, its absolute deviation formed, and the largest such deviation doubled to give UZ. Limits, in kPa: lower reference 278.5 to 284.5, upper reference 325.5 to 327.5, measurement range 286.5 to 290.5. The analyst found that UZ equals 0.2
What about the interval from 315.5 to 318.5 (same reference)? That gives 0.1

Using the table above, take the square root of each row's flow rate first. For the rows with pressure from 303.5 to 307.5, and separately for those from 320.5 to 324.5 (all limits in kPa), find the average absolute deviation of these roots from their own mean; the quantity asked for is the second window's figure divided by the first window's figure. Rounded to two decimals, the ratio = 1.12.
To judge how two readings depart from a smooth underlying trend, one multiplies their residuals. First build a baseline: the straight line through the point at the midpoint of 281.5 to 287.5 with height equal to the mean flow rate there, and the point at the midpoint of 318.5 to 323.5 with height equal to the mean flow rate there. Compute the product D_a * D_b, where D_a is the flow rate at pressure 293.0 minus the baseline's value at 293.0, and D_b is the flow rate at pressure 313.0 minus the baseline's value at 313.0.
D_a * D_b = 0.01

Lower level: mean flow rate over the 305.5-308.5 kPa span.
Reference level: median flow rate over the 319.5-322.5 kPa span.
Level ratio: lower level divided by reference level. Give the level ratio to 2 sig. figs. 0.73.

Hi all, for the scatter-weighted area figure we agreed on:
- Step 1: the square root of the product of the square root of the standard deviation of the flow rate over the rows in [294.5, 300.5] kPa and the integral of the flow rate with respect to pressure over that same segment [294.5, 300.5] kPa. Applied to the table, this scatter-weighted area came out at 1.3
